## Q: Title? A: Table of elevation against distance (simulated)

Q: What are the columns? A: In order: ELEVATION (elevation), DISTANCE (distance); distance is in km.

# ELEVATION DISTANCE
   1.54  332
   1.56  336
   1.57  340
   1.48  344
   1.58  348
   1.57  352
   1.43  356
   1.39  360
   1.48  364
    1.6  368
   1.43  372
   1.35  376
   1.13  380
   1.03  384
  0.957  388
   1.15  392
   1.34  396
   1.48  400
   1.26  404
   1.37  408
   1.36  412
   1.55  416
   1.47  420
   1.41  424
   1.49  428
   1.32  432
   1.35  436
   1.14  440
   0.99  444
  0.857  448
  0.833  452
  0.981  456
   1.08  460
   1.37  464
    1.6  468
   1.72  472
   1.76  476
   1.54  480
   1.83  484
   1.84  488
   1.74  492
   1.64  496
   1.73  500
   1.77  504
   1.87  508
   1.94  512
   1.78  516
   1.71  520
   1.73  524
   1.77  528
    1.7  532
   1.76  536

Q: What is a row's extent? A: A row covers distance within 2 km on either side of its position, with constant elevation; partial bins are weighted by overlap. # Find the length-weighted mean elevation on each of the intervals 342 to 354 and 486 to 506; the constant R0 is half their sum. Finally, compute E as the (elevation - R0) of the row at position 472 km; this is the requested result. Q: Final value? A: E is 0.08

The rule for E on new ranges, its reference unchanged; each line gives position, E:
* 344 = -0.16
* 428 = -0.15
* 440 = -0.50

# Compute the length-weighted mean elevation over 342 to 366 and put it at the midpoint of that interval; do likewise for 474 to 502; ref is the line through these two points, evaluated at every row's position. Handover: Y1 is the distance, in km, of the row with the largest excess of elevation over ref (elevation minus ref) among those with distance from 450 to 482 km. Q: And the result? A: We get 476 km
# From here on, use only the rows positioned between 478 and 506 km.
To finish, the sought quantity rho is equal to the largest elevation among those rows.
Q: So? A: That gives 1.84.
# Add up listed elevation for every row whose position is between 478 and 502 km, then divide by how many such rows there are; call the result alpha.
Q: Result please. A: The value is 1.72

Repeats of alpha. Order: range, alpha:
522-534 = 1.73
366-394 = 1.24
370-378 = 1.39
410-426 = 1.45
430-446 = 1.20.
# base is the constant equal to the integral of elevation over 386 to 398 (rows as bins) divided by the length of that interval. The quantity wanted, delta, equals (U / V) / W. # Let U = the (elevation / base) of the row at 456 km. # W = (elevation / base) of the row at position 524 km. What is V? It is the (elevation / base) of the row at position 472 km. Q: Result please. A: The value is 0.4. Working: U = 0.85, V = 1.50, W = 1.51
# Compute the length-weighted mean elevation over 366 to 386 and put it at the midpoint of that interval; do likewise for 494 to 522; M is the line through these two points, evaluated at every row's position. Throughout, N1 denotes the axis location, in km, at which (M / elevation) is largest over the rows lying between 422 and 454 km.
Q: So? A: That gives 452 km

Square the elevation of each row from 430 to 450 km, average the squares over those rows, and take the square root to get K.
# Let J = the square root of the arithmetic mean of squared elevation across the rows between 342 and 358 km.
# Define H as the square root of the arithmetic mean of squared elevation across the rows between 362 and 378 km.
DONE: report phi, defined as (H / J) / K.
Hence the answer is 0.84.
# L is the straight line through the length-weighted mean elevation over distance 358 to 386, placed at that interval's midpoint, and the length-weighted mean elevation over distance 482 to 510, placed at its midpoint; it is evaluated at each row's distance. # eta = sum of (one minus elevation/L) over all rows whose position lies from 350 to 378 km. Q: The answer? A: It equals -0.8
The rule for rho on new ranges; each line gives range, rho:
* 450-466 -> 1.37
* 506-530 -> 1.94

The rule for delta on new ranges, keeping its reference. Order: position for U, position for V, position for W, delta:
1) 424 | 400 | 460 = 1.0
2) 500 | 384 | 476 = 1.1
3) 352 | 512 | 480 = 0.6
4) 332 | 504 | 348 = 0.6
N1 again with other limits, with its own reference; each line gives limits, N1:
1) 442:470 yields 452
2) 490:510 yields 496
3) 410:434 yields 432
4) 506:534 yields 532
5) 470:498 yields 480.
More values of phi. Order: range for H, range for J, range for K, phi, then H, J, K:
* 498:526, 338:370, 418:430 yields 0.81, 1.79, 1.51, 1.46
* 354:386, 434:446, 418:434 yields 0.82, 1.37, 1.17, 1.42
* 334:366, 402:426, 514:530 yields 0.61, 1.51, 1.41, 1.75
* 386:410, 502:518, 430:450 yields 0.60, 1.27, 1.84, 1.15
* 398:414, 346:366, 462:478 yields 0.57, 1.37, 1.49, 1.62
